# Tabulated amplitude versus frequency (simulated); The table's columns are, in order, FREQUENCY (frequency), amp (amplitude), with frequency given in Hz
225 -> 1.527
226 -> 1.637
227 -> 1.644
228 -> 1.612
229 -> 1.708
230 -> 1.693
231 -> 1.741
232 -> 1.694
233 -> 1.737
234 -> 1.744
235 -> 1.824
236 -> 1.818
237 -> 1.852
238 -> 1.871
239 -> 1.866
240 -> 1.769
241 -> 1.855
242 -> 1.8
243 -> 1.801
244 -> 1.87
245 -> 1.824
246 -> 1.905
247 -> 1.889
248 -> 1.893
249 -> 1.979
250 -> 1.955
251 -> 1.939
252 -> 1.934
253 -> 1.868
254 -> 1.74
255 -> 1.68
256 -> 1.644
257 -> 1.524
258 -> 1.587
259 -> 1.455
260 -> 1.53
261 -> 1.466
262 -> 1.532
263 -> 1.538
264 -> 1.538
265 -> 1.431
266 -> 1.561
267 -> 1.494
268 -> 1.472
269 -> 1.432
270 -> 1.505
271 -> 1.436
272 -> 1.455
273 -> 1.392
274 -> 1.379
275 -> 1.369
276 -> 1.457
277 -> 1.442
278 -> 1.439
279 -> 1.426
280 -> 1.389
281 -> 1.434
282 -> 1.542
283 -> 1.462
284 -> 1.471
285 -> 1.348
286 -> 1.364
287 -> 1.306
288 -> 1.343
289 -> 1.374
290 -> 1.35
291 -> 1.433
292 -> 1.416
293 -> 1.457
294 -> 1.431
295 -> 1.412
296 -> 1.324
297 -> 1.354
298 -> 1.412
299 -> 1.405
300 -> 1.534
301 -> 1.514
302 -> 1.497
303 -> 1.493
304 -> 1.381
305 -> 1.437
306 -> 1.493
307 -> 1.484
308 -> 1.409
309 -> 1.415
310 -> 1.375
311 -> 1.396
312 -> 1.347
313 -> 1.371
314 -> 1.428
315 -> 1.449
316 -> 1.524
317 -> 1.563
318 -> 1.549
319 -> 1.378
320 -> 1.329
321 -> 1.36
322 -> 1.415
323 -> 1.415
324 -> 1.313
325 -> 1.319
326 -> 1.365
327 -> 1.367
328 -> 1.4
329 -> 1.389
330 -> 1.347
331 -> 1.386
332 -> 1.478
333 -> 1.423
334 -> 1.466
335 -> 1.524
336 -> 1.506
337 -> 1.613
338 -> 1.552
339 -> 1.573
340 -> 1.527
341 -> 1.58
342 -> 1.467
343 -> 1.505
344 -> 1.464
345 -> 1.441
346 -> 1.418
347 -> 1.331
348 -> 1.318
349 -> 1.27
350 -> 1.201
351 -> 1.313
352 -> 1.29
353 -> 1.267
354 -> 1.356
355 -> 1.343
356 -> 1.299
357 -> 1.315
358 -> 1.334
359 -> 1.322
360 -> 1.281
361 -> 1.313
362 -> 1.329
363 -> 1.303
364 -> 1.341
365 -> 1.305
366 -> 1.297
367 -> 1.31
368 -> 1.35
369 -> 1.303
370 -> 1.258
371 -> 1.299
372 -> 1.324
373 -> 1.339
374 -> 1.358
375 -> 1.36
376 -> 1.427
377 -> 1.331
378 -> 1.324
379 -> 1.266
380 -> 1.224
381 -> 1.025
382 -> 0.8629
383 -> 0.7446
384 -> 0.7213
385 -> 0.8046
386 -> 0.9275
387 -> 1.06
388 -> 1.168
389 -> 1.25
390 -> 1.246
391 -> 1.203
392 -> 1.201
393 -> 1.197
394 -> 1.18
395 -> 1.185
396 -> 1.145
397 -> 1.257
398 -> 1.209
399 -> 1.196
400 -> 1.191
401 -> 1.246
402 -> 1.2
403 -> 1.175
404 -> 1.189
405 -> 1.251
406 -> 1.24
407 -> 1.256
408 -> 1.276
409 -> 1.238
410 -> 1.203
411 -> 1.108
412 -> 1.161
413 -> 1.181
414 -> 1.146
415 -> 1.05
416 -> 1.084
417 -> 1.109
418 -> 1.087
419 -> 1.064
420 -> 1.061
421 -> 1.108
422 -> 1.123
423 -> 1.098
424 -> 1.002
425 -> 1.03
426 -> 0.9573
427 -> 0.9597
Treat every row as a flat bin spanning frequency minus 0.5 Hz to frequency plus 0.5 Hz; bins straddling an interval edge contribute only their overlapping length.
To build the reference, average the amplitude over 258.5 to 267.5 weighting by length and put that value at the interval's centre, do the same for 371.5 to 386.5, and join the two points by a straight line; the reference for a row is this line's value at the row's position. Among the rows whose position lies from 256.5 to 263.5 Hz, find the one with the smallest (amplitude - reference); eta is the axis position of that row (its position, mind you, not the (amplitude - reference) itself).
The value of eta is 259 Hz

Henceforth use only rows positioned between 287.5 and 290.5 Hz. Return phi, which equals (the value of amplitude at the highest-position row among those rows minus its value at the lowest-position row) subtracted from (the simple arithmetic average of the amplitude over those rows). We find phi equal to 1.35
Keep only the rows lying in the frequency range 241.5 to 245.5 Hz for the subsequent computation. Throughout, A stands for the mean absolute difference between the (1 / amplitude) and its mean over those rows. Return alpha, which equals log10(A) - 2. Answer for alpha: -4.16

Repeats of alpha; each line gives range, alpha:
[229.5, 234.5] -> -4.11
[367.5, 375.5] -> -3.79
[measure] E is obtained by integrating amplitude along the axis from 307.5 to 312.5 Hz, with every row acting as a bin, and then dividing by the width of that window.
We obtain 1.39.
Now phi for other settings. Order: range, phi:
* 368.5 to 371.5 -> 1.29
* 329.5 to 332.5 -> 1.27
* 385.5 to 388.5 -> 0.81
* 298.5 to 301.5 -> 1.38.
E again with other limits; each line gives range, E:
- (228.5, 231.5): 1.71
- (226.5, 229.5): 1.65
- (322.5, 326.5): 1.35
